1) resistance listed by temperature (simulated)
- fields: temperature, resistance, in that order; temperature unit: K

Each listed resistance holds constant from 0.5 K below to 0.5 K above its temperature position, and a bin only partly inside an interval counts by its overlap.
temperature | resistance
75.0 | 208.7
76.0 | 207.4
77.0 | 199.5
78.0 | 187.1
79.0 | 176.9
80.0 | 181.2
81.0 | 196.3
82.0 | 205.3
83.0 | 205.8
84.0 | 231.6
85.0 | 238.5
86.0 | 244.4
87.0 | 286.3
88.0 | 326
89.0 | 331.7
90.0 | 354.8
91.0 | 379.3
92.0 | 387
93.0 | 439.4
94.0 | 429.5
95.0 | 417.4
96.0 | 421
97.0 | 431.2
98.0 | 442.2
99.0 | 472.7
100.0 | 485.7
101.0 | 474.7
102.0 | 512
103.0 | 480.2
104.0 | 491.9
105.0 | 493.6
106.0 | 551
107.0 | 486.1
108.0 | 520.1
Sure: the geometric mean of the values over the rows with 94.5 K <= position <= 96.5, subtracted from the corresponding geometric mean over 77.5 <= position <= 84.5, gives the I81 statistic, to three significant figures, -222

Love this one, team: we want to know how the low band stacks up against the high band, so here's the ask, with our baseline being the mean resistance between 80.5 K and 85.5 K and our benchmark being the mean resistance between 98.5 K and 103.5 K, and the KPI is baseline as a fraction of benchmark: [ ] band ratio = 0.4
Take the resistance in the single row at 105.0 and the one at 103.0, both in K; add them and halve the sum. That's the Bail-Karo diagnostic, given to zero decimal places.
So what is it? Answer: 487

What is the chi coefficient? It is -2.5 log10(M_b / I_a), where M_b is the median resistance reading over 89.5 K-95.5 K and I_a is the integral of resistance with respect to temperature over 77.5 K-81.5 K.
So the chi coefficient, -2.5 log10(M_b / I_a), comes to 0.66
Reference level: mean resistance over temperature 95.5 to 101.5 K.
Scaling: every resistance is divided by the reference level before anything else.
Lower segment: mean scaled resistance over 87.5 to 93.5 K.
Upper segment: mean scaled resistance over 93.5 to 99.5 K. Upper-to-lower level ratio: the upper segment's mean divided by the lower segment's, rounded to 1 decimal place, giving 1.2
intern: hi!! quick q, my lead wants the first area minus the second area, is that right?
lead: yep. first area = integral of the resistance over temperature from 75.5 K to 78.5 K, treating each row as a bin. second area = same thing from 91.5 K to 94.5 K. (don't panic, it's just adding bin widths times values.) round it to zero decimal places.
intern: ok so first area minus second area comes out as -662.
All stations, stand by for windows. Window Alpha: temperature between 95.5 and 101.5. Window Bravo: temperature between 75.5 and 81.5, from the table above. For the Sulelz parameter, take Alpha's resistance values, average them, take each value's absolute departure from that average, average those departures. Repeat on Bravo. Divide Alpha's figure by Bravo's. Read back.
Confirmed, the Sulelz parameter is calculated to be 2.4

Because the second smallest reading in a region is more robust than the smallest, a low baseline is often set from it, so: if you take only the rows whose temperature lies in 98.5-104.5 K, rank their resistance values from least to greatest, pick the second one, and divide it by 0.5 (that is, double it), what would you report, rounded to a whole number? 949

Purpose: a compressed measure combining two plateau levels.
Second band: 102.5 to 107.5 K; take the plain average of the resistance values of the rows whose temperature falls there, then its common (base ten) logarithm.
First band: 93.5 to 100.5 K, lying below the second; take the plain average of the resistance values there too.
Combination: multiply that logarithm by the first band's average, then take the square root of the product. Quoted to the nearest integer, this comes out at 35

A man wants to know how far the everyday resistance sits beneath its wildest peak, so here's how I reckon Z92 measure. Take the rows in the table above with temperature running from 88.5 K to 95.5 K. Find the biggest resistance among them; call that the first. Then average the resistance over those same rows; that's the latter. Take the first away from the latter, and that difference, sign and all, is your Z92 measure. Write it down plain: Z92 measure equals -48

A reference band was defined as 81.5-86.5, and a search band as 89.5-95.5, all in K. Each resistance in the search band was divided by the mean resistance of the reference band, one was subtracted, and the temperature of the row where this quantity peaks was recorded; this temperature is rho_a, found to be 93.0 K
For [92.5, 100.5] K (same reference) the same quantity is 100.0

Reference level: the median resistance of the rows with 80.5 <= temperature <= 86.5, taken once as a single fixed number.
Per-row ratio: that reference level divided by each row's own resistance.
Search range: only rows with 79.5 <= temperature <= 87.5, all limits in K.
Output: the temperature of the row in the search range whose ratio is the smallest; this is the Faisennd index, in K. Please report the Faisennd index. 87.0 K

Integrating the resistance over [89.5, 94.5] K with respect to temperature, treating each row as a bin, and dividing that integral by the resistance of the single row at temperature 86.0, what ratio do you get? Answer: 8.1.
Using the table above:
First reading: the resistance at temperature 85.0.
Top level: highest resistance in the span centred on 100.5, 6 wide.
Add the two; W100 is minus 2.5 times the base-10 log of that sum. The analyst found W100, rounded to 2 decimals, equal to -7.19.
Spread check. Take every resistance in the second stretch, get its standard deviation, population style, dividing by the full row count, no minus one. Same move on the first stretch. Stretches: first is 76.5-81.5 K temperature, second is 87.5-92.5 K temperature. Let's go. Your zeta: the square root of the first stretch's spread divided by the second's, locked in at 0.59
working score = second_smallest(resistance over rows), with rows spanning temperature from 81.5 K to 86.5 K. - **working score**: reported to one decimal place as 205.8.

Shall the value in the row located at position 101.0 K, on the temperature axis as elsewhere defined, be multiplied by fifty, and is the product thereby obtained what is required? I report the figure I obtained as 23735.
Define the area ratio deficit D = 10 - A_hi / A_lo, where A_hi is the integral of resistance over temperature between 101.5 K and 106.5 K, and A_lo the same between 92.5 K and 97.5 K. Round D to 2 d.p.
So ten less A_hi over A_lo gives 8.82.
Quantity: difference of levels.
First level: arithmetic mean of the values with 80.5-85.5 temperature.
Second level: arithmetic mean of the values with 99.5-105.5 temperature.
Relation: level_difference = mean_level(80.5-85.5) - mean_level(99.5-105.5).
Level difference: -274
